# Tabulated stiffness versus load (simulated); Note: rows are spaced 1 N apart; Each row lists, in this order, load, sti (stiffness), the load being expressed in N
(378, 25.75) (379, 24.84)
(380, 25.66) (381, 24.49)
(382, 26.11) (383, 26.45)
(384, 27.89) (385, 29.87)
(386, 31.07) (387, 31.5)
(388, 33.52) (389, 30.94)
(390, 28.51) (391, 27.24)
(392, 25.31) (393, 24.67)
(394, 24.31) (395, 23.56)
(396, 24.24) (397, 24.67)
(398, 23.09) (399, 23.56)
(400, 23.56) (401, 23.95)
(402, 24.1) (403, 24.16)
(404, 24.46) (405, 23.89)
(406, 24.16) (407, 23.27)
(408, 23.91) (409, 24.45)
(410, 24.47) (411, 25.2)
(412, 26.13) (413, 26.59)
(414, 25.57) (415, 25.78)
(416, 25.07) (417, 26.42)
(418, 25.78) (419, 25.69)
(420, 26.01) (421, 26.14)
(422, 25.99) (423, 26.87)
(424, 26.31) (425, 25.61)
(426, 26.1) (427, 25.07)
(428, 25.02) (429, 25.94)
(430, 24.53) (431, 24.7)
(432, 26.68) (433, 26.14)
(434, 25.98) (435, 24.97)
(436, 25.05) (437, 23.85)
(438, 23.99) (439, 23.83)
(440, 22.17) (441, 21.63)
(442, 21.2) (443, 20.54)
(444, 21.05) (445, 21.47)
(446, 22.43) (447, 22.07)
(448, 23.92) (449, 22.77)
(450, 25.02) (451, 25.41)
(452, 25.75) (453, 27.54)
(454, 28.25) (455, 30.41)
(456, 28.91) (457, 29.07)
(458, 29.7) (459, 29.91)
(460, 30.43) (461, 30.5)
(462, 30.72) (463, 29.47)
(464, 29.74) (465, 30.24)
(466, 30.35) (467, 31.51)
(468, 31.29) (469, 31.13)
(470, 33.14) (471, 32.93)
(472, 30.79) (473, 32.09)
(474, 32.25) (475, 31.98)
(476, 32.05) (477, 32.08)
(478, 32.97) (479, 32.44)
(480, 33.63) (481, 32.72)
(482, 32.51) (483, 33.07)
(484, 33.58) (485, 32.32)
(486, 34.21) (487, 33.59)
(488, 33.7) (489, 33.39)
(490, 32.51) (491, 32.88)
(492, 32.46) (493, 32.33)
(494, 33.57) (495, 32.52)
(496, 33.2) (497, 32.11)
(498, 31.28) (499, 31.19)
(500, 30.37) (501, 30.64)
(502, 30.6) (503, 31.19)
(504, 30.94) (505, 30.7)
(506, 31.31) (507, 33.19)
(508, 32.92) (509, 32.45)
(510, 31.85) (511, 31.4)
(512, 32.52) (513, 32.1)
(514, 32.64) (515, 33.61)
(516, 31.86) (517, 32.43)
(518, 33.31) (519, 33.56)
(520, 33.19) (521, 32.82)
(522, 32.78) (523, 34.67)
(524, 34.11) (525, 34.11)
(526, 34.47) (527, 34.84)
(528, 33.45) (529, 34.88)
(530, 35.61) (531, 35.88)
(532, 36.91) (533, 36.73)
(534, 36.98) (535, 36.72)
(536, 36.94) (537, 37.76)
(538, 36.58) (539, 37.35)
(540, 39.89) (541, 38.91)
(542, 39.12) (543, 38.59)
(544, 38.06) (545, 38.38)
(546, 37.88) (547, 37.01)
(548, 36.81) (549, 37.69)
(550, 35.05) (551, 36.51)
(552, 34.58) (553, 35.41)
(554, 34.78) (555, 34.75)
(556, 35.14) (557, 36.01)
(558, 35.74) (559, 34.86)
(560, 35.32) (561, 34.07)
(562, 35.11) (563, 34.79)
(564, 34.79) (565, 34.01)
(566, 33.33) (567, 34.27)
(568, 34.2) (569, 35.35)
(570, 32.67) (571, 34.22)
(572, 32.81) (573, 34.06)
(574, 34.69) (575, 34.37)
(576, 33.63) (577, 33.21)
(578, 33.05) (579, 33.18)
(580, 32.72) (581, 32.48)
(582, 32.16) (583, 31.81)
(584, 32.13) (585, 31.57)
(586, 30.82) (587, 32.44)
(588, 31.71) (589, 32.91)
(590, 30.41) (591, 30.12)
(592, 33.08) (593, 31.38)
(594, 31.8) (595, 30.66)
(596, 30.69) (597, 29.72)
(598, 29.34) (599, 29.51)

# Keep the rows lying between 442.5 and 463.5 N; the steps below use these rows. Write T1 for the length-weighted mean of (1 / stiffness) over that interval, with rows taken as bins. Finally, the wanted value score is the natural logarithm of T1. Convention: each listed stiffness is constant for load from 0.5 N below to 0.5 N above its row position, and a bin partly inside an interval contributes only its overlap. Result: -3.26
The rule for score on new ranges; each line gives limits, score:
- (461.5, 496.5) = -3.47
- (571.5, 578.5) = -3.52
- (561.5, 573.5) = -3.53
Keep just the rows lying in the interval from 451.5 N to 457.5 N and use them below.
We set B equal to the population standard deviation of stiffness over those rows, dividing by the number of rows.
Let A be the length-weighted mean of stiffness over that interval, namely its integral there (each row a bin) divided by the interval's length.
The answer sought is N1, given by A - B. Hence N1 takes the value 27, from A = 28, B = 1.4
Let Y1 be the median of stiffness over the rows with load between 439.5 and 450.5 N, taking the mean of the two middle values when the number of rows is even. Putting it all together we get 22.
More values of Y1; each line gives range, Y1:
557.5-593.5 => 33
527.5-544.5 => 37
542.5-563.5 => 35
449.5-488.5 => 31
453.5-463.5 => 30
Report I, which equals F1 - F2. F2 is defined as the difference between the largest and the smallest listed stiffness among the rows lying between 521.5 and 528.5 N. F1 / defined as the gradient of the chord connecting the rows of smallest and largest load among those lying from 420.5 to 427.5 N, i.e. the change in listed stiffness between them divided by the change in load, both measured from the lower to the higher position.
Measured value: -2.2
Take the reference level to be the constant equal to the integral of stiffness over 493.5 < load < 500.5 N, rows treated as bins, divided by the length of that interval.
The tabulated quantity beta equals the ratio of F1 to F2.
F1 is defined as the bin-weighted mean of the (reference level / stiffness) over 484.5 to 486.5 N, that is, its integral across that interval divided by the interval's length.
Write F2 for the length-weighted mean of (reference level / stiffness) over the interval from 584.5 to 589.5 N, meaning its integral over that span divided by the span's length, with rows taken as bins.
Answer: 0.96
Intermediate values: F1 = 0.96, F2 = 1.01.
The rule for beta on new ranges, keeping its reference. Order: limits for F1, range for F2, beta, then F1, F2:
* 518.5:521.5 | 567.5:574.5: 1.02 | 0.97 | 0.94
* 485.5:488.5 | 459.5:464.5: 0.89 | 0.95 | 1.06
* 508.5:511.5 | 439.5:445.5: 0.67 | 1.00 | 1.50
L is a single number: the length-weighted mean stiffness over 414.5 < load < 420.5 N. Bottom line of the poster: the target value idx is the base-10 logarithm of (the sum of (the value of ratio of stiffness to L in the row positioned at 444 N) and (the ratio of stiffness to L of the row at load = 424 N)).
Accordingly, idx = 0.264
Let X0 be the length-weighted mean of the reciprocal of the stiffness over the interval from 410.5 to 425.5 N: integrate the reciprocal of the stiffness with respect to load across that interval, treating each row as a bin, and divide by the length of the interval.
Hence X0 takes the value 0.0386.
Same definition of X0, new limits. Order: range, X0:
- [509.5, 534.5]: 0.0296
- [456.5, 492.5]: 0.0314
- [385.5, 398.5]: 0.0374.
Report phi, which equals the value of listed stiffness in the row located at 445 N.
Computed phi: 21.47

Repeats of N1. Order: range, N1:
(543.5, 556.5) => 35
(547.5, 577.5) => 34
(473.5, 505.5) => 31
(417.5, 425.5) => 26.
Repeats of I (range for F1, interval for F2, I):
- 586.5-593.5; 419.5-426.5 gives -1.4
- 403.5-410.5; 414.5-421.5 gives -1.3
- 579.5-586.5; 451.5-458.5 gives -5.0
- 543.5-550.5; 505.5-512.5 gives -2.4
